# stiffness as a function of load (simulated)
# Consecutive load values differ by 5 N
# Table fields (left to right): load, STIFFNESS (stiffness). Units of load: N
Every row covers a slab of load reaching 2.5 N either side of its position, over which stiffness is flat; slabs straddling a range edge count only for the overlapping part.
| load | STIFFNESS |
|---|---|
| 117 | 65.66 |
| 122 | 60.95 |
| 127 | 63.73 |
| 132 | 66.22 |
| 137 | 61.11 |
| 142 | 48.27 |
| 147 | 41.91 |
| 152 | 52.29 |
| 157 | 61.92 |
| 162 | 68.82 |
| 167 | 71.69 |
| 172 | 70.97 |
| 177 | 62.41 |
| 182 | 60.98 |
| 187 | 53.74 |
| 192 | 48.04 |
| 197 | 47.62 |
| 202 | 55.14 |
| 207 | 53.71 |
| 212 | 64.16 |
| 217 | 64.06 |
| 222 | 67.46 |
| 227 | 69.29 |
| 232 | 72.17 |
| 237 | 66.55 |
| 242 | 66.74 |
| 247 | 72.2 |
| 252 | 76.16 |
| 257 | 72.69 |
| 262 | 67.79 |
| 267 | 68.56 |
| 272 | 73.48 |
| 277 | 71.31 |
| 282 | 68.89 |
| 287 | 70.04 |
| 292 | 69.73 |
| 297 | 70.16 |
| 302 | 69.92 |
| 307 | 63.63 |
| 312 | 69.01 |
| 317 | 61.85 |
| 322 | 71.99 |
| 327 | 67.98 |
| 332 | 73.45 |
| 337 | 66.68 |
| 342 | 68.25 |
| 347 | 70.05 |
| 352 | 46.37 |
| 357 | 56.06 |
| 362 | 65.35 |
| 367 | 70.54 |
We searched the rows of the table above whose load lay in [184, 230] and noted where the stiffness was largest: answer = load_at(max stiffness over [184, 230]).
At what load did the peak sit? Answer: 227 N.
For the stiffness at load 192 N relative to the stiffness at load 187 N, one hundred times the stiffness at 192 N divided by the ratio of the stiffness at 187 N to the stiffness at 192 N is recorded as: 4294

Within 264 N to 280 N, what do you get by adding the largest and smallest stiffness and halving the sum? 71.0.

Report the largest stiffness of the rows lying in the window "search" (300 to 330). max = 71.99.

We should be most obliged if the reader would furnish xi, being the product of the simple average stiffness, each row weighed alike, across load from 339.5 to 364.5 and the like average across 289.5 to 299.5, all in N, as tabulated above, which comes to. 4282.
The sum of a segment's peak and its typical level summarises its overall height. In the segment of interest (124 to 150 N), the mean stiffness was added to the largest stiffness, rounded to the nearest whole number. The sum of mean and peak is 122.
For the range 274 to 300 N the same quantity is 141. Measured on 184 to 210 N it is 107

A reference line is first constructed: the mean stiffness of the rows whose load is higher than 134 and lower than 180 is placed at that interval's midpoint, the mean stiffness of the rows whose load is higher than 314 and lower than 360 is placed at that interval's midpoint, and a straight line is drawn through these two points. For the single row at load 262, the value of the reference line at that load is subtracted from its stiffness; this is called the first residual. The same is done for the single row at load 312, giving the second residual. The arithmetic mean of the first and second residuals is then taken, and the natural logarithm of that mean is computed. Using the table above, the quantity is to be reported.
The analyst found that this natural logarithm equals 1.6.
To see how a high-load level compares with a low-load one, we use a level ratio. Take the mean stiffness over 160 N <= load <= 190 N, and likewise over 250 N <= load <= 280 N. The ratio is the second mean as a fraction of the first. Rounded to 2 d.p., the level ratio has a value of 1.11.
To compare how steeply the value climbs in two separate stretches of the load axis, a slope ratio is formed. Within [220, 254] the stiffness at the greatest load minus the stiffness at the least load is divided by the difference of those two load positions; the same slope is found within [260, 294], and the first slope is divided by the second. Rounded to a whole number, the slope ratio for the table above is 4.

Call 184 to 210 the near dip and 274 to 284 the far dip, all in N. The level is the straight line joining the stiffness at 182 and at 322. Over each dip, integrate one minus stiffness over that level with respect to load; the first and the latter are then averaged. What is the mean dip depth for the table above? 2.0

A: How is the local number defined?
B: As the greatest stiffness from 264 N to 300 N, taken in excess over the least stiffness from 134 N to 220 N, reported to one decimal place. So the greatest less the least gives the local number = 31.6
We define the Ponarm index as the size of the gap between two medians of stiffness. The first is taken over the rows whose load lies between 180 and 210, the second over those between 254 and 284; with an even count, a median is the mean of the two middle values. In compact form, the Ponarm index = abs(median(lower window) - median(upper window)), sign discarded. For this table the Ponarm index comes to 16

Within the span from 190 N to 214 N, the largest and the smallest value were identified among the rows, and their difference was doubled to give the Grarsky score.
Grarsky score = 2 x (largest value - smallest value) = 33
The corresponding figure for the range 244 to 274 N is 17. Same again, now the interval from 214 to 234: 16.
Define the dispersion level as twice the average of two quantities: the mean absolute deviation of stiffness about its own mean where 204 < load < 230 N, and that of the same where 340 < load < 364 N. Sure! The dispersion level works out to 12.0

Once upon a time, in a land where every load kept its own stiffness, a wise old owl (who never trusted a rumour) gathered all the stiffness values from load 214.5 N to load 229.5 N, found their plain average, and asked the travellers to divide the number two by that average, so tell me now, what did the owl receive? 0.030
